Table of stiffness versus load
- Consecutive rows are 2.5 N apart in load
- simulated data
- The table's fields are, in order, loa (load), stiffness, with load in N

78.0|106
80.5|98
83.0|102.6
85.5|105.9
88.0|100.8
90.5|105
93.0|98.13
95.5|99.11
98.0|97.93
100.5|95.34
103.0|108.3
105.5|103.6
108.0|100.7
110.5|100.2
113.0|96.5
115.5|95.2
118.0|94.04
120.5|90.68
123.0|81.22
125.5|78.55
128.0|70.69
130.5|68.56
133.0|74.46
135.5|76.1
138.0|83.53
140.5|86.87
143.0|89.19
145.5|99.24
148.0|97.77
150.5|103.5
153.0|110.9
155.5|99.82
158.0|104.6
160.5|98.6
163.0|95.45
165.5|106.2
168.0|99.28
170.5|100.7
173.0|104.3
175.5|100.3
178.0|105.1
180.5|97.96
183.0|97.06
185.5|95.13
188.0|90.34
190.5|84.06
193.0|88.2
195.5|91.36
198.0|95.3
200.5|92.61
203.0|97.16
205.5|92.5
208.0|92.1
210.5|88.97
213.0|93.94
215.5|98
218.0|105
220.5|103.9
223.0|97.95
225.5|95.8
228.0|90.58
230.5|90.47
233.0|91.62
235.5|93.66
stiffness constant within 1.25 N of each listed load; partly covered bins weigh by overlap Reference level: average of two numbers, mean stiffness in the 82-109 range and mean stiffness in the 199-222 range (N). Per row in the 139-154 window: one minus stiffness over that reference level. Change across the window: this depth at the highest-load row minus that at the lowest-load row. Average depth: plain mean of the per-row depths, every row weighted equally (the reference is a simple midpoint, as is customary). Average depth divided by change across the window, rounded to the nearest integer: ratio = 0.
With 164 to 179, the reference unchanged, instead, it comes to -3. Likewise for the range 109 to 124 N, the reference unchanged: 0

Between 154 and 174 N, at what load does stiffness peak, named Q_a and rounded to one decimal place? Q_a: 165.5 N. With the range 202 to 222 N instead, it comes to 218.0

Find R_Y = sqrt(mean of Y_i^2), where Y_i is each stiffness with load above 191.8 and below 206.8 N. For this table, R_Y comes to 93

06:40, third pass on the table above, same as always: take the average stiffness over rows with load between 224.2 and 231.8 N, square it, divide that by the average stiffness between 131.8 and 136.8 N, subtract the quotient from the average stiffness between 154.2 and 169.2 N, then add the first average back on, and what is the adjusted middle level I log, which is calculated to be 80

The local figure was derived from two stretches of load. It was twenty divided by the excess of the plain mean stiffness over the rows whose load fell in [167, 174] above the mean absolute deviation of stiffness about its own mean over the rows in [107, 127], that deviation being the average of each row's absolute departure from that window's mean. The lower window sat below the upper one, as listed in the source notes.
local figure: 0.211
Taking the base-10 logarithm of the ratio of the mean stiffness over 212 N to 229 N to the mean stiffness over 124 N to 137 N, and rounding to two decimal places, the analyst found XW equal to 0.12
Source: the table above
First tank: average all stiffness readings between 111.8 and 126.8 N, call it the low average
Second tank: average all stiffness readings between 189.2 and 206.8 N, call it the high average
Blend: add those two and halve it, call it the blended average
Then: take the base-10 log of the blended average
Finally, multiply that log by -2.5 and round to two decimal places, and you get -4.89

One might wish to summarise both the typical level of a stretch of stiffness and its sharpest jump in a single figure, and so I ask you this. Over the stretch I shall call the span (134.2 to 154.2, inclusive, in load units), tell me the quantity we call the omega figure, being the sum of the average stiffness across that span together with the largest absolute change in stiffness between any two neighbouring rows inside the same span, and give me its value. 103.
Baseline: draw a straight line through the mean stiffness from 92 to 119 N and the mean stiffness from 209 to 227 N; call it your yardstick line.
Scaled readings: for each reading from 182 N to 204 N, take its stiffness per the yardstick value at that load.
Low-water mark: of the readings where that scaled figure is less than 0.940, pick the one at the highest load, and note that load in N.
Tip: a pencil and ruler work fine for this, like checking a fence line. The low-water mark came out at 195.5 N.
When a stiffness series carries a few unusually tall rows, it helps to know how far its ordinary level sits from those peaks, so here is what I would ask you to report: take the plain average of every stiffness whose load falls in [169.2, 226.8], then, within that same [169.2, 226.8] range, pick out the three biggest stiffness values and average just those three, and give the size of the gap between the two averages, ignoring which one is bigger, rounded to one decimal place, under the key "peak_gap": 8.8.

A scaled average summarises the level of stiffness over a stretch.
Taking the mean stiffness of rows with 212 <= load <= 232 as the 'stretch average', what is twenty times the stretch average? 1939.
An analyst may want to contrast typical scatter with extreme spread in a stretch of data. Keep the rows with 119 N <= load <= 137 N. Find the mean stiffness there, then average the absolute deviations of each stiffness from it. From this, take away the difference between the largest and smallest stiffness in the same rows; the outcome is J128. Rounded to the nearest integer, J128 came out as -17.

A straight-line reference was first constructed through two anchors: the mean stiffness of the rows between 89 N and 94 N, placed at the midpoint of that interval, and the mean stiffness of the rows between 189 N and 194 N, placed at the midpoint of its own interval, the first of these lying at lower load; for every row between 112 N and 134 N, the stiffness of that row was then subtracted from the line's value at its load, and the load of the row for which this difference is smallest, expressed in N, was 113.0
